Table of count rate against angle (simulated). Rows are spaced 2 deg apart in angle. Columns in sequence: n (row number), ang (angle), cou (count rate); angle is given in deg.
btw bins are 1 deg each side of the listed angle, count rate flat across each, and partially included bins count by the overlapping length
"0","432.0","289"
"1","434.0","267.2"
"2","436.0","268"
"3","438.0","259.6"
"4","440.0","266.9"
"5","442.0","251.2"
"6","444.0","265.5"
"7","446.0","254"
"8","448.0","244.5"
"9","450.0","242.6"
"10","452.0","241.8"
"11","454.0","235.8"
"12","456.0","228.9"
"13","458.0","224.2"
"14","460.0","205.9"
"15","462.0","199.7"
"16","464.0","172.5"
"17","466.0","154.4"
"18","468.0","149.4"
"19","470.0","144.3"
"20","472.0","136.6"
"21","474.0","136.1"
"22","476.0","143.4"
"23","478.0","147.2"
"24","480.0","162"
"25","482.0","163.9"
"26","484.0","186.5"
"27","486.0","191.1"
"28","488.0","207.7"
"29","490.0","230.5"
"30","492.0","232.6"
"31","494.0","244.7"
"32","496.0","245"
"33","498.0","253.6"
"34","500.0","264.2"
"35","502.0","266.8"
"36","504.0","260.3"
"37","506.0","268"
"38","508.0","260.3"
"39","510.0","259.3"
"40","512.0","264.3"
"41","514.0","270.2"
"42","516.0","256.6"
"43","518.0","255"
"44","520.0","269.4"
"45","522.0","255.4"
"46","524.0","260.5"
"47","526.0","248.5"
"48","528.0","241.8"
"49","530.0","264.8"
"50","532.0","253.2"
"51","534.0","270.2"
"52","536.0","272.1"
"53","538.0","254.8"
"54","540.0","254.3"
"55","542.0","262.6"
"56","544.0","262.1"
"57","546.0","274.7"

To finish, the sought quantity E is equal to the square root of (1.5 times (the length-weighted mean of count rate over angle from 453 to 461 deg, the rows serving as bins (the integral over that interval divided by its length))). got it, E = 18.3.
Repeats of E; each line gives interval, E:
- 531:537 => 19.9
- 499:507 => 19.9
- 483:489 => 17.1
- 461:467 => 16.2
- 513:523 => 19.8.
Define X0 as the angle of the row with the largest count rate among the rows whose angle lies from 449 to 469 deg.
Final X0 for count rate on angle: 450.0 deg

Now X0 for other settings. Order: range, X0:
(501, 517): 514.0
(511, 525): 514.0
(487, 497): 496.0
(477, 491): 490.0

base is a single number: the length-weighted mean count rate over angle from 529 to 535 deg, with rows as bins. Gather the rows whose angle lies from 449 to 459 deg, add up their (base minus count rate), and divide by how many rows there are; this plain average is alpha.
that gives 28.1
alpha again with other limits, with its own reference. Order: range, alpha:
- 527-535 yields 5.2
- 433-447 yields 1.0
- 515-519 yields 6.9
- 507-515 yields -0.8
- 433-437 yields -4.9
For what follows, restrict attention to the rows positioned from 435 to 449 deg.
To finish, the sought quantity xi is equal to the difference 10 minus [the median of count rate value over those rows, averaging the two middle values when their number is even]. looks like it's -250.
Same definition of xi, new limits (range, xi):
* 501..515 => -254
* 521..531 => -245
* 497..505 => -252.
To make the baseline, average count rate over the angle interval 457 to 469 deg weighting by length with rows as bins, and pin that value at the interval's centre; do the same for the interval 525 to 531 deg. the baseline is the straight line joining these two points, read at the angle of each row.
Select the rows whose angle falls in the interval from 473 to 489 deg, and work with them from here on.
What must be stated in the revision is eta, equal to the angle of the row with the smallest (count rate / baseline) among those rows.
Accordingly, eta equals 474.0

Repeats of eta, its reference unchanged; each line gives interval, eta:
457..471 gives 470.0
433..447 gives 446.0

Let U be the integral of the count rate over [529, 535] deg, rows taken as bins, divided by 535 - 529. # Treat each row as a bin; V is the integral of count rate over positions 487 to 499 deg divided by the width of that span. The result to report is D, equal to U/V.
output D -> 1.11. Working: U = 263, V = 236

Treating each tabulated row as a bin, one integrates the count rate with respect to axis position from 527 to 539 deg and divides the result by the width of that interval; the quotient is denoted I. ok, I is 259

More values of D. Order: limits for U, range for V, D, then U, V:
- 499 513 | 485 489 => 1.32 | 263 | 199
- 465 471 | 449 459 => 0.64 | 149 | 235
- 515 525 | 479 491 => 1.36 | 259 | 190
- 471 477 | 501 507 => 0.52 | 139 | 265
